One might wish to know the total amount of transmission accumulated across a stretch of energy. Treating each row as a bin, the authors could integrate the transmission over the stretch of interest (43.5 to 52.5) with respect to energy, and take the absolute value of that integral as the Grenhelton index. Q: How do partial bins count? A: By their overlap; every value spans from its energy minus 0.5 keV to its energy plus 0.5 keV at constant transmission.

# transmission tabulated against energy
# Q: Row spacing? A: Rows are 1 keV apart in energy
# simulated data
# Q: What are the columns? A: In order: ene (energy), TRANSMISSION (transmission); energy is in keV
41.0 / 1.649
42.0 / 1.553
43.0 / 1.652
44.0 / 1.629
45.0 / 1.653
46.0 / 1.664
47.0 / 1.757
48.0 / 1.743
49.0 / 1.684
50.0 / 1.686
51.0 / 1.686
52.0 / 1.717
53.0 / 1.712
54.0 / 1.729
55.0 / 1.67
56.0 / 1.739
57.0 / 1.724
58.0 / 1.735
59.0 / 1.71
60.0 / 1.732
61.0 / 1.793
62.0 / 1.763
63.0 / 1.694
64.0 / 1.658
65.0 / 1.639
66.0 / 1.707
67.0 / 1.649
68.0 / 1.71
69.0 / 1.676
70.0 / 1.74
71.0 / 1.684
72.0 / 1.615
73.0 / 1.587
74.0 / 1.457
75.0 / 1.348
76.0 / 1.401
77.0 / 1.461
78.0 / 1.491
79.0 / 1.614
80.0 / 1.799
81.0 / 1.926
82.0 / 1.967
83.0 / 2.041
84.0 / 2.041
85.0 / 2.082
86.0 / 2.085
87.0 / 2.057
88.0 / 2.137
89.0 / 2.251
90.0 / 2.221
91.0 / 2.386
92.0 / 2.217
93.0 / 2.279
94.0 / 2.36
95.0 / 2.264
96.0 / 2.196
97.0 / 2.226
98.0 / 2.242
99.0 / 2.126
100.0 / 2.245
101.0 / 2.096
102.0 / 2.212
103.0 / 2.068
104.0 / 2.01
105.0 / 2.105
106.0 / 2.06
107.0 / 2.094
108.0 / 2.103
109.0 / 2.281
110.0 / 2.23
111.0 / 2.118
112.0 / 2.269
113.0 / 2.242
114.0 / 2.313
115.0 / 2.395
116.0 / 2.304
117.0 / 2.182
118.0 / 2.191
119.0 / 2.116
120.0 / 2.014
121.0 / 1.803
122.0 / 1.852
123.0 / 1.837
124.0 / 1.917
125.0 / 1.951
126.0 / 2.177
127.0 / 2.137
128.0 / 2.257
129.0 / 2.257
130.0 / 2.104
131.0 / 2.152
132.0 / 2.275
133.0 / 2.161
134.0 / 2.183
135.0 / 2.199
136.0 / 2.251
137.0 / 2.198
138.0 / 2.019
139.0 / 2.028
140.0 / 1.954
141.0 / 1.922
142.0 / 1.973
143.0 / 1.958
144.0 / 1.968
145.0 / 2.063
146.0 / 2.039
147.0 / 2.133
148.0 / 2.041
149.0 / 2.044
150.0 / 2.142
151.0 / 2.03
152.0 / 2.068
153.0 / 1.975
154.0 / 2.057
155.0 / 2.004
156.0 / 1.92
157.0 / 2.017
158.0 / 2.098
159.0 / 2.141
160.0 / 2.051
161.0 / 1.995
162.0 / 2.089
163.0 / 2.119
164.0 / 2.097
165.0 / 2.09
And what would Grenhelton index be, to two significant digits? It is 15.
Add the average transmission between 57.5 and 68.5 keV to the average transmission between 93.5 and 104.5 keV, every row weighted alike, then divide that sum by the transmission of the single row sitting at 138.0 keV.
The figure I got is 1.93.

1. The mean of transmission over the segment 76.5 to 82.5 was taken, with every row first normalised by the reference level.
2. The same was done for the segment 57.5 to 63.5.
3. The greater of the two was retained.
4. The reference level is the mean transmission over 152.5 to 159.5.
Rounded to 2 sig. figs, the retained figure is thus 0.86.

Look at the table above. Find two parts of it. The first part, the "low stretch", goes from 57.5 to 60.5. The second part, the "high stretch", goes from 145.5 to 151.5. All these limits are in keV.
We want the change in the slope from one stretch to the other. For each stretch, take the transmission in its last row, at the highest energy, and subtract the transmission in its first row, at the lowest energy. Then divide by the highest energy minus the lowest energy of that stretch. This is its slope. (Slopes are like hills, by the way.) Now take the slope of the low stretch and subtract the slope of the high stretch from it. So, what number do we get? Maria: 0.00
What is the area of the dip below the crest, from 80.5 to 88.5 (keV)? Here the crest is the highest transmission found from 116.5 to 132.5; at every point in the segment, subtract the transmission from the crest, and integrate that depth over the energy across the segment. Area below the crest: 1.9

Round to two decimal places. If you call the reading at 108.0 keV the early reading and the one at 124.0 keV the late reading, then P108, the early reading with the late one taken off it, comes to 0.19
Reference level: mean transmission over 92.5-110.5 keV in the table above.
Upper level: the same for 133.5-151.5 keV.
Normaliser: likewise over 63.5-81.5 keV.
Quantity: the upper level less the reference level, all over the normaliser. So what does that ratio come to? -0.07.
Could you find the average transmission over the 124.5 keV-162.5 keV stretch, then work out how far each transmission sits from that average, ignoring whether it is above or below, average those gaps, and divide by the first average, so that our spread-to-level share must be 0.040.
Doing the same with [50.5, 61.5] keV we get 0.012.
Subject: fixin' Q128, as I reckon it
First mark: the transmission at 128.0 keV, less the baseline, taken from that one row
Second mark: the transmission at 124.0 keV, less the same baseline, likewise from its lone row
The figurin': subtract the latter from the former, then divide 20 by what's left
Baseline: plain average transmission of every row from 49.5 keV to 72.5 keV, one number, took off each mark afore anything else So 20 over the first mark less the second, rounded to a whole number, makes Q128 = 59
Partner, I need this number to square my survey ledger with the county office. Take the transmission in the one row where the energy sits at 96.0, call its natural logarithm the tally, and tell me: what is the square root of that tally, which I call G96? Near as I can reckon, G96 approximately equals 0.887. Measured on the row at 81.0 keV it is 0.810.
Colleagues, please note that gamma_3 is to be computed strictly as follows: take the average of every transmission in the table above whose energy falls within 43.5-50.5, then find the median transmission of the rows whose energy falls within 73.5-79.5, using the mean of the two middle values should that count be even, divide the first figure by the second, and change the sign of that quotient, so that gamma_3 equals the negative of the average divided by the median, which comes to -1.16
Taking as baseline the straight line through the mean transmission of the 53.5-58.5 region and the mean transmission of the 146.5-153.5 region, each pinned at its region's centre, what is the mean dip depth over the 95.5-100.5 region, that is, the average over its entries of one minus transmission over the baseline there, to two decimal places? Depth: -0.18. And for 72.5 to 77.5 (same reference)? 0.19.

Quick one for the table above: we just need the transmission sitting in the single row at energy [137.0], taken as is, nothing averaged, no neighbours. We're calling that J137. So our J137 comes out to 2.198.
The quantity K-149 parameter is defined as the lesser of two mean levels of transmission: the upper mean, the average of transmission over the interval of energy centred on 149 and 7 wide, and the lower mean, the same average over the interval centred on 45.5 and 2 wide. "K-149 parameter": 1.66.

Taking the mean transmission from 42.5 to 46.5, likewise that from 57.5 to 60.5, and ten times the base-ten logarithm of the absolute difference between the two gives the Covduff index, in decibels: -11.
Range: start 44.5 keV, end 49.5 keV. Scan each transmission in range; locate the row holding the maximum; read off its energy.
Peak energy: 47.0 keV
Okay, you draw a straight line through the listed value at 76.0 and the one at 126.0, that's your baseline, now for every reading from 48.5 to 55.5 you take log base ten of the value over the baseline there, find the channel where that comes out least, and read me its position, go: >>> 55.0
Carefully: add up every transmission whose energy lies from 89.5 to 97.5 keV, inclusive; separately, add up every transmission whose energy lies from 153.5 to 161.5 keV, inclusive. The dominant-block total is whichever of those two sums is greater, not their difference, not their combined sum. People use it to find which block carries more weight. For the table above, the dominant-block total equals 18.1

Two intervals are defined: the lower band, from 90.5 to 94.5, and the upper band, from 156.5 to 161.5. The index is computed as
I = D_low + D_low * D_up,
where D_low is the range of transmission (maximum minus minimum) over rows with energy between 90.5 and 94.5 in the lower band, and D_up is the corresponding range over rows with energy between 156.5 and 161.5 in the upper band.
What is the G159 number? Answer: 0.19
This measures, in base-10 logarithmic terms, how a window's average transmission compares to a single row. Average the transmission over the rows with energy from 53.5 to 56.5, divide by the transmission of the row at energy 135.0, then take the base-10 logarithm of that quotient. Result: -0.11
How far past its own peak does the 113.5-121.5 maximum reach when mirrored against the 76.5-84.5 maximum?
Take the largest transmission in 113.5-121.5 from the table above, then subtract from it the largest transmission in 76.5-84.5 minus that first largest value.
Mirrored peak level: 2.75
